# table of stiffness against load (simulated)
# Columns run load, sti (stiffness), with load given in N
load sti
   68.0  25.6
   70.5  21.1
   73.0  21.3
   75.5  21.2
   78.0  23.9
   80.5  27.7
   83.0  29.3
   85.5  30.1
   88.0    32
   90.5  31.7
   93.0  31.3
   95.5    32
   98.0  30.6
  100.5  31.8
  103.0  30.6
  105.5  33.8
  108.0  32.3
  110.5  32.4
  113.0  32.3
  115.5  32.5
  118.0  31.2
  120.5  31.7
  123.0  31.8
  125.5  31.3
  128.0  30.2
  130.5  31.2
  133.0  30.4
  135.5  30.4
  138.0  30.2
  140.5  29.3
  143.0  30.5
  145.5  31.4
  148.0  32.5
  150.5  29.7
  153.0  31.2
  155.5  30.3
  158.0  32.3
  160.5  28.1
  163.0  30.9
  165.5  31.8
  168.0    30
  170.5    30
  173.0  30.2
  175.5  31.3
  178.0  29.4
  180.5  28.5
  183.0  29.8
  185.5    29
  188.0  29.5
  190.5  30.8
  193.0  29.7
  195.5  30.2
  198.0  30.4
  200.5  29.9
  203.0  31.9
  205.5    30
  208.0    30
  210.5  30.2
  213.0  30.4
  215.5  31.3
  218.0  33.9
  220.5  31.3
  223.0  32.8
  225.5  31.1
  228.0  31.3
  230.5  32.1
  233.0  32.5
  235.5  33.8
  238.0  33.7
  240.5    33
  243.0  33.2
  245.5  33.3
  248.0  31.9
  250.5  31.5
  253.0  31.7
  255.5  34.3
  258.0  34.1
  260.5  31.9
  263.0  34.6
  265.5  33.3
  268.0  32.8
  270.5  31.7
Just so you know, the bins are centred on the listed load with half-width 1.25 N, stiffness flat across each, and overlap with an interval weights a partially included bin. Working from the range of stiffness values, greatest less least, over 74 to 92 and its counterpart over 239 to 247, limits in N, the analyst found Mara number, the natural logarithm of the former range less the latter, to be 2.4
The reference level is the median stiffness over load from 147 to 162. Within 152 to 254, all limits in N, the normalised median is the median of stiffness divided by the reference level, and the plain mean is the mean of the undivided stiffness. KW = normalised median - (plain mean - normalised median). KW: -29.1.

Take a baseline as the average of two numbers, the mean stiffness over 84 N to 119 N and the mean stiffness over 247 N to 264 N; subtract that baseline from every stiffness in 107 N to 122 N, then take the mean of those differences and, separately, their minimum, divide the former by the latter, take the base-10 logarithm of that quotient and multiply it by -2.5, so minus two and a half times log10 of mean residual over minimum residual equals 1.7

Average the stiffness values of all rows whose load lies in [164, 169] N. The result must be 30.9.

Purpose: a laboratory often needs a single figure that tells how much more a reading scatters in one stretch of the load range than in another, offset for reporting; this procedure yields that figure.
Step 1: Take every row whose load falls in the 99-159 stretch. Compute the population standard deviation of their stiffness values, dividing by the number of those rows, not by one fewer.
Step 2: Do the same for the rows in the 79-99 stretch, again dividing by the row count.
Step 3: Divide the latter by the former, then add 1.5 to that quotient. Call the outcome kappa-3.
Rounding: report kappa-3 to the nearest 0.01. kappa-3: 2.84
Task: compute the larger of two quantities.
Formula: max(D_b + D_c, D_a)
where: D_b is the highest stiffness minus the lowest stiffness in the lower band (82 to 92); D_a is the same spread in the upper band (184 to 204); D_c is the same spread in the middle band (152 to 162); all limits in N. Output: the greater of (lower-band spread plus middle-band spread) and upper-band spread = 7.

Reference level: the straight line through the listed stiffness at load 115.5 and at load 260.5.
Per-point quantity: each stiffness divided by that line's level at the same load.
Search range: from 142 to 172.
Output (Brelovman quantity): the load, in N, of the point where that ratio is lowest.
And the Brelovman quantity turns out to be 160.5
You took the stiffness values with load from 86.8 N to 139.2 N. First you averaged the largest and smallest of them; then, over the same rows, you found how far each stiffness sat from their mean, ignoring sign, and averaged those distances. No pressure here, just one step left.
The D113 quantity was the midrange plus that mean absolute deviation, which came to 32.7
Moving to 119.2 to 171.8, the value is 31.1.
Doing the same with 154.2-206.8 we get 31.0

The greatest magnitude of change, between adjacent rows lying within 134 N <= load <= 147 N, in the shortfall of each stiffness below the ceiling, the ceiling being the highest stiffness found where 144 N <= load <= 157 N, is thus 1.2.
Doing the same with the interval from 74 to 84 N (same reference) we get 3.8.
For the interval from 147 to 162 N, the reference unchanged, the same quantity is 4.2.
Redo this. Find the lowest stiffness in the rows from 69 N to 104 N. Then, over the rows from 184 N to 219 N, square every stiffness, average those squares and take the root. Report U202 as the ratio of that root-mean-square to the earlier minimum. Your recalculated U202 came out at 1.45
